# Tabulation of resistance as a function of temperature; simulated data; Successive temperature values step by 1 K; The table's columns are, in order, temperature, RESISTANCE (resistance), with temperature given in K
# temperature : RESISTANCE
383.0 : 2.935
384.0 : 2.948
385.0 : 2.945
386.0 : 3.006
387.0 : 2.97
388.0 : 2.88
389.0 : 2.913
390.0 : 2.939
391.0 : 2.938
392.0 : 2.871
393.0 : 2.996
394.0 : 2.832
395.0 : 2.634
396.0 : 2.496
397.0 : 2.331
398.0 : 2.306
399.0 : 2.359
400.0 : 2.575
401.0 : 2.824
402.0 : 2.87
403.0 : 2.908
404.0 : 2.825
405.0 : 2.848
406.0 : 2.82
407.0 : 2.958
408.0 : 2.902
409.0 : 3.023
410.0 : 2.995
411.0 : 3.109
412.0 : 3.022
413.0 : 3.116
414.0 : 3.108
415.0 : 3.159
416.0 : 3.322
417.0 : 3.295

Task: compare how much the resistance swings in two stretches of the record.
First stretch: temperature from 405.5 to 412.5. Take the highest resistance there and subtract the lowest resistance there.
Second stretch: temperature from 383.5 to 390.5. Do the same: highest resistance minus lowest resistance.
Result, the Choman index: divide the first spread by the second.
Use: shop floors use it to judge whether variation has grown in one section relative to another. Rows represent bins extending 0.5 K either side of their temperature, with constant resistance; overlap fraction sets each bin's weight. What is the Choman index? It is 2.3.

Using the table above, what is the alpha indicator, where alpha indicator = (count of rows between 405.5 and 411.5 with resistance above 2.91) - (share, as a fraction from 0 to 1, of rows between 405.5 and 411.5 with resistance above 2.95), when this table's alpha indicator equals 3.3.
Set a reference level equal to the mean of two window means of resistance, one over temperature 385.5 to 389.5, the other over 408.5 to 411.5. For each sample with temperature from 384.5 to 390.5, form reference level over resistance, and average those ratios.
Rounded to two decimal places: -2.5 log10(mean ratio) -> -0.02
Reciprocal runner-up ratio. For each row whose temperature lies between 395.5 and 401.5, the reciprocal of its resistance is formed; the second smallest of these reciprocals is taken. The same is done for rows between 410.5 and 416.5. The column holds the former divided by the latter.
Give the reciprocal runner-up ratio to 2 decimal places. 1.23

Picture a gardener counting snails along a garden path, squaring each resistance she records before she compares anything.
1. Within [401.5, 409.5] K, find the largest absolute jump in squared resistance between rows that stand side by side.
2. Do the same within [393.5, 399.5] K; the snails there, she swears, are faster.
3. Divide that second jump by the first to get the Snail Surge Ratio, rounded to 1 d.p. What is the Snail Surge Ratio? 1.4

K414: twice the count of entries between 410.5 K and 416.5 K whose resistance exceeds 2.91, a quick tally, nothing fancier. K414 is 12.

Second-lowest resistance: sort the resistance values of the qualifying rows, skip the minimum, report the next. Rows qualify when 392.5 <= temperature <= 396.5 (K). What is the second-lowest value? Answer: 2.634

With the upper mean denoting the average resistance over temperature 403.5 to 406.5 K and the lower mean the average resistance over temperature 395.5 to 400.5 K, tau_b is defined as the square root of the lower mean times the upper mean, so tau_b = 2.61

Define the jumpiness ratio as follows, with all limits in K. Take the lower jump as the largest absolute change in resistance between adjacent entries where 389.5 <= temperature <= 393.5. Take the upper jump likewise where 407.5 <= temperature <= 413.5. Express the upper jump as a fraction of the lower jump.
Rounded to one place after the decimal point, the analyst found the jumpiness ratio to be 1.0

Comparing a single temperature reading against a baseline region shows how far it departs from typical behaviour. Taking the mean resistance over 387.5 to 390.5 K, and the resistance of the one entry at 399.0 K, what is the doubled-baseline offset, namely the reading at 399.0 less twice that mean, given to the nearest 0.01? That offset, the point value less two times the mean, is -3.46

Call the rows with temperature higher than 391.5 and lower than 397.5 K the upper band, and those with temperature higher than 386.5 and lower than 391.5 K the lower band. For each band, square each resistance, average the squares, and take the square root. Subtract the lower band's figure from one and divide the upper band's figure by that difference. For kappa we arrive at -1.40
